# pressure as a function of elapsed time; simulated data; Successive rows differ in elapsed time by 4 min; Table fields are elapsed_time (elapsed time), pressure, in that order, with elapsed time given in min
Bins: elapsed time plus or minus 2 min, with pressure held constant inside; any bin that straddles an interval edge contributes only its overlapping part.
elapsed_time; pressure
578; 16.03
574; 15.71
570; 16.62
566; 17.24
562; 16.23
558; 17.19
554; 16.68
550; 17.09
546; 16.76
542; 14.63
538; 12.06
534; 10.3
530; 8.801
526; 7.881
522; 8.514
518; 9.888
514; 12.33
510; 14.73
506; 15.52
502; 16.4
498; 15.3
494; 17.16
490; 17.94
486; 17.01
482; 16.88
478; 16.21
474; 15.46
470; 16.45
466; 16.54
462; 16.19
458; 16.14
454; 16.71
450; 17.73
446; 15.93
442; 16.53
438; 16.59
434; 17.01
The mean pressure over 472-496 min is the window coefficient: 16.8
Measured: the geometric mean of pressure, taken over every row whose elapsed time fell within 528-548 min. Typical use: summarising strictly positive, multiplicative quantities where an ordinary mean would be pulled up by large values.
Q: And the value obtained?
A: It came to 12.2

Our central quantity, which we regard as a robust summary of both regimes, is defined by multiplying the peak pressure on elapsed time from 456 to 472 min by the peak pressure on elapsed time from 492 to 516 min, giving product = 284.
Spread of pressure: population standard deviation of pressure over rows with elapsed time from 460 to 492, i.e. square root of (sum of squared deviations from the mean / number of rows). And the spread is 0.68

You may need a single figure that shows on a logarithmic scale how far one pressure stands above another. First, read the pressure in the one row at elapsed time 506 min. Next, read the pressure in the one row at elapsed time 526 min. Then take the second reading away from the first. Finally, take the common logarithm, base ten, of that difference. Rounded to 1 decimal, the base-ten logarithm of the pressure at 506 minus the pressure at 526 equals 0.9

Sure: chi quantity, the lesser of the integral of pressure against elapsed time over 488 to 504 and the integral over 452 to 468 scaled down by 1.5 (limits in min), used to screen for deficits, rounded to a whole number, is 175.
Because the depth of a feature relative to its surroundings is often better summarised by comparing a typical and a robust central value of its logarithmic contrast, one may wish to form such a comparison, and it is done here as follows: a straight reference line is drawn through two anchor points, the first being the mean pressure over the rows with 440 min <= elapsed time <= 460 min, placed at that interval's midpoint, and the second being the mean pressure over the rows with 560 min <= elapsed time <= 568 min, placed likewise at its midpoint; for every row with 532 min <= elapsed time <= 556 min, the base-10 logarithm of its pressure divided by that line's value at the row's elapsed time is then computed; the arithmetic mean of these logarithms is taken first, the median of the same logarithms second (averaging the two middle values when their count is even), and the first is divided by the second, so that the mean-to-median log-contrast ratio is 2.3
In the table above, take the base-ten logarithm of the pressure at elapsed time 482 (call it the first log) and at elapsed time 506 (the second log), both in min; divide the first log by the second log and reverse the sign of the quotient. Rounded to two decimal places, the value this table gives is -1.03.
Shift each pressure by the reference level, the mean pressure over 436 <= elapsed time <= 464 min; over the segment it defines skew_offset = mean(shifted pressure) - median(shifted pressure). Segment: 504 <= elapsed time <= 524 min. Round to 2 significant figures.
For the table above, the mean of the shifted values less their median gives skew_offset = -0.13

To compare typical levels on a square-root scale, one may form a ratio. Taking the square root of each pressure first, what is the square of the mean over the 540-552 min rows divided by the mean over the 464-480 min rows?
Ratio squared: 1.00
